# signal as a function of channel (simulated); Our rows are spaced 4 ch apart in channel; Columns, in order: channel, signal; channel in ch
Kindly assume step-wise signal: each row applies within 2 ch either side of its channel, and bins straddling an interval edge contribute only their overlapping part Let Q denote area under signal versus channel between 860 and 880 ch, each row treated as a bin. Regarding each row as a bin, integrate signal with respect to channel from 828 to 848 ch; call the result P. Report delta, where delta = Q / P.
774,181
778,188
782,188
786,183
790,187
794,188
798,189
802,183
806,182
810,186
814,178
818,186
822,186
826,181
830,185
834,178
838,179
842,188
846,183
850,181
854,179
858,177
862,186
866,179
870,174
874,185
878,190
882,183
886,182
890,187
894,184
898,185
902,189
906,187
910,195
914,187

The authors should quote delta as 1.00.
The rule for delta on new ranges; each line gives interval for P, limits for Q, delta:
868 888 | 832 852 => 0.99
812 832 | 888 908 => 1.02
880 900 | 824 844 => 0.99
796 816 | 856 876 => 0.98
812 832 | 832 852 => 0.99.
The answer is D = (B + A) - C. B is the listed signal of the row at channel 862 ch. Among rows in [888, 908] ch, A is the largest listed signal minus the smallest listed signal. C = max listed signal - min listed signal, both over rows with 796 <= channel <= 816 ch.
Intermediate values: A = 5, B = 186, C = 11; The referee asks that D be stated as 180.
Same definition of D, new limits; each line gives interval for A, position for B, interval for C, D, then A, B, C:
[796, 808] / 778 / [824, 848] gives 185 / 7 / 188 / 10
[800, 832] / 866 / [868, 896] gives 171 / 8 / 179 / 16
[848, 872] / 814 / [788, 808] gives 183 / 12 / 178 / 7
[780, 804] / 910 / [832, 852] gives 191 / 6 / 195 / 10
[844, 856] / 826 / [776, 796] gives 180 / 4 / 181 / 5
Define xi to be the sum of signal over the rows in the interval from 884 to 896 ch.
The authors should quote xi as 553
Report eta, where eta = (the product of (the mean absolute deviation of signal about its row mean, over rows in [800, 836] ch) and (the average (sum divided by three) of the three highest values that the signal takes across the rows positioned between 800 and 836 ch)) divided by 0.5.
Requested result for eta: 1001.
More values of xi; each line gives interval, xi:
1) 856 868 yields 542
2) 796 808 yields 554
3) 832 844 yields 545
